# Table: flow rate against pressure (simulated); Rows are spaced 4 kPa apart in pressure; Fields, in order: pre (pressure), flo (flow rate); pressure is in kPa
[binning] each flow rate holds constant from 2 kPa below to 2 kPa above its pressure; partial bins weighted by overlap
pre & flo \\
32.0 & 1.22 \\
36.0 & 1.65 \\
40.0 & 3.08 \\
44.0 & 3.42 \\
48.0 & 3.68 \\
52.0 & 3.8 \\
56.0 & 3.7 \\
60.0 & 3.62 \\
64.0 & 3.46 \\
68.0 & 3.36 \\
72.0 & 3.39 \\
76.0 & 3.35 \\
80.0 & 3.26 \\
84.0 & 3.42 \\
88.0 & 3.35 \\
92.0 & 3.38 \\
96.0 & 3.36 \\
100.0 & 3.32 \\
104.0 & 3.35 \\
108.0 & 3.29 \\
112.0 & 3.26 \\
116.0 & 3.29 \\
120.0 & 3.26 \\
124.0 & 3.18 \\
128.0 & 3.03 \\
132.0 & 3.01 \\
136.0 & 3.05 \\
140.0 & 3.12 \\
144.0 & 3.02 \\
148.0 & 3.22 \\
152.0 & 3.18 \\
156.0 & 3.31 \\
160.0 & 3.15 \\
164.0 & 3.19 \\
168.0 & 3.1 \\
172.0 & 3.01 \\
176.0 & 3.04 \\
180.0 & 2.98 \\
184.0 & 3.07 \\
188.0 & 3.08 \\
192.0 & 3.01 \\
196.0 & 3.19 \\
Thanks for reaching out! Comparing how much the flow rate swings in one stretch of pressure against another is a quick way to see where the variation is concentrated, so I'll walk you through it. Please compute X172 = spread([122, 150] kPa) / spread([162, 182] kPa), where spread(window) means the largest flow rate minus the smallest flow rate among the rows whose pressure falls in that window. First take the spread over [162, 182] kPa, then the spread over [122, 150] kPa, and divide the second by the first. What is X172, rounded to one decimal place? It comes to 1.0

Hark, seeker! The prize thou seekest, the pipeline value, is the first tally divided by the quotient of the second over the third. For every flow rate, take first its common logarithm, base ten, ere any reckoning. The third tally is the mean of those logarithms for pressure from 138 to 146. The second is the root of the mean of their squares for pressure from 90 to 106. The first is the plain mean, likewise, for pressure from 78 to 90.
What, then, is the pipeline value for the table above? 0.486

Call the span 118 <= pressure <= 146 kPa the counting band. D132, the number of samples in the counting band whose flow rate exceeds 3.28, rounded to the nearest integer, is 0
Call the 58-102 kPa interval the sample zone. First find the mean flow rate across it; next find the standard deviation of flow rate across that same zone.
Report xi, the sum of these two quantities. 3.48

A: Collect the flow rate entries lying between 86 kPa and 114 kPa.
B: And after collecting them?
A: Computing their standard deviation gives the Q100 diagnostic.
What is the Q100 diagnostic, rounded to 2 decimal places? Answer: 0.04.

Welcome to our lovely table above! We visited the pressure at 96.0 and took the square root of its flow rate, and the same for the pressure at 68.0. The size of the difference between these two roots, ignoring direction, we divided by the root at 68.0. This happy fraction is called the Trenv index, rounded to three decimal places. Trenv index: 0.000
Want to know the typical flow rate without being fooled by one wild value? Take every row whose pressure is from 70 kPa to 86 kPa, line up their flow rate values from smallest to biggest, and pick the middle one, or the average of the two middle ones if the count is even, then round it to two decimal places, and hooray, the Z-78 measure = 3.37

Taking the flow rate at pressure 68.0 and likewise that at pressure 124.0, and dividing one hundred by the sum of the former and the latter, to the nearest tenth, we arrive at 15.3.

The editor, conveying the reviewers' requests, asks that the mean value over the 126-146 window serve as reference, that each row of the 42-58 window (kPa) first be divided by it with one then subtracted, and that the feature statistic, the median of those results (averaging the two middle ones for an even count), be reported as 0.21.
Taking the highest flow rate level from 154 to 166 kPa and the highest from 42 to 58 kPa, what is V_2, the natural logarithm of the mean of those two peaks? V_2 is 1.27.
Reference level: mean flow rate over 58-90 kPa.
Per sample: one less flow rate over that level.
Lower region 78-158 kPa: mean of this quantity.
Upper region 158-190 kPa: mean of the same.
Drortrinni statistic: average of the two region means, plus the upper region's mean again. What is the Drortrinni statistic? 0.17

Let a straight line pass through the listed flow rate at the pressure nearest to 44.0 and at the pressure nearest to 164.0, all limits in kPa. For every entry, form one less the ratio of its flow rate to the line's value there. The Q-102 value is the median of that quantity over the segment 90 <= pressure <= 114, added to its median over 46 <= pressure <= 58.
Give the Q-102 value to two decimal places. -0.10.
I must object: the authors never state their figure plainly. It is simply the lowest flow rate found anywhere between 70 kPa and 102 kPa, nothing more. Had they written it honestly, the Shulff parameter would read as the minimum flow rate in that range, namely 3.26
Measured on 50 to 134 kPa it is 3.01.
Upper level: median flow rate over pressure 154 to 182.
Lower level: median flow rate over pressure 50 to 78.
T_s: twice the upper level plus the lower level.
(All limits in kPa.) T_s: 9.66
